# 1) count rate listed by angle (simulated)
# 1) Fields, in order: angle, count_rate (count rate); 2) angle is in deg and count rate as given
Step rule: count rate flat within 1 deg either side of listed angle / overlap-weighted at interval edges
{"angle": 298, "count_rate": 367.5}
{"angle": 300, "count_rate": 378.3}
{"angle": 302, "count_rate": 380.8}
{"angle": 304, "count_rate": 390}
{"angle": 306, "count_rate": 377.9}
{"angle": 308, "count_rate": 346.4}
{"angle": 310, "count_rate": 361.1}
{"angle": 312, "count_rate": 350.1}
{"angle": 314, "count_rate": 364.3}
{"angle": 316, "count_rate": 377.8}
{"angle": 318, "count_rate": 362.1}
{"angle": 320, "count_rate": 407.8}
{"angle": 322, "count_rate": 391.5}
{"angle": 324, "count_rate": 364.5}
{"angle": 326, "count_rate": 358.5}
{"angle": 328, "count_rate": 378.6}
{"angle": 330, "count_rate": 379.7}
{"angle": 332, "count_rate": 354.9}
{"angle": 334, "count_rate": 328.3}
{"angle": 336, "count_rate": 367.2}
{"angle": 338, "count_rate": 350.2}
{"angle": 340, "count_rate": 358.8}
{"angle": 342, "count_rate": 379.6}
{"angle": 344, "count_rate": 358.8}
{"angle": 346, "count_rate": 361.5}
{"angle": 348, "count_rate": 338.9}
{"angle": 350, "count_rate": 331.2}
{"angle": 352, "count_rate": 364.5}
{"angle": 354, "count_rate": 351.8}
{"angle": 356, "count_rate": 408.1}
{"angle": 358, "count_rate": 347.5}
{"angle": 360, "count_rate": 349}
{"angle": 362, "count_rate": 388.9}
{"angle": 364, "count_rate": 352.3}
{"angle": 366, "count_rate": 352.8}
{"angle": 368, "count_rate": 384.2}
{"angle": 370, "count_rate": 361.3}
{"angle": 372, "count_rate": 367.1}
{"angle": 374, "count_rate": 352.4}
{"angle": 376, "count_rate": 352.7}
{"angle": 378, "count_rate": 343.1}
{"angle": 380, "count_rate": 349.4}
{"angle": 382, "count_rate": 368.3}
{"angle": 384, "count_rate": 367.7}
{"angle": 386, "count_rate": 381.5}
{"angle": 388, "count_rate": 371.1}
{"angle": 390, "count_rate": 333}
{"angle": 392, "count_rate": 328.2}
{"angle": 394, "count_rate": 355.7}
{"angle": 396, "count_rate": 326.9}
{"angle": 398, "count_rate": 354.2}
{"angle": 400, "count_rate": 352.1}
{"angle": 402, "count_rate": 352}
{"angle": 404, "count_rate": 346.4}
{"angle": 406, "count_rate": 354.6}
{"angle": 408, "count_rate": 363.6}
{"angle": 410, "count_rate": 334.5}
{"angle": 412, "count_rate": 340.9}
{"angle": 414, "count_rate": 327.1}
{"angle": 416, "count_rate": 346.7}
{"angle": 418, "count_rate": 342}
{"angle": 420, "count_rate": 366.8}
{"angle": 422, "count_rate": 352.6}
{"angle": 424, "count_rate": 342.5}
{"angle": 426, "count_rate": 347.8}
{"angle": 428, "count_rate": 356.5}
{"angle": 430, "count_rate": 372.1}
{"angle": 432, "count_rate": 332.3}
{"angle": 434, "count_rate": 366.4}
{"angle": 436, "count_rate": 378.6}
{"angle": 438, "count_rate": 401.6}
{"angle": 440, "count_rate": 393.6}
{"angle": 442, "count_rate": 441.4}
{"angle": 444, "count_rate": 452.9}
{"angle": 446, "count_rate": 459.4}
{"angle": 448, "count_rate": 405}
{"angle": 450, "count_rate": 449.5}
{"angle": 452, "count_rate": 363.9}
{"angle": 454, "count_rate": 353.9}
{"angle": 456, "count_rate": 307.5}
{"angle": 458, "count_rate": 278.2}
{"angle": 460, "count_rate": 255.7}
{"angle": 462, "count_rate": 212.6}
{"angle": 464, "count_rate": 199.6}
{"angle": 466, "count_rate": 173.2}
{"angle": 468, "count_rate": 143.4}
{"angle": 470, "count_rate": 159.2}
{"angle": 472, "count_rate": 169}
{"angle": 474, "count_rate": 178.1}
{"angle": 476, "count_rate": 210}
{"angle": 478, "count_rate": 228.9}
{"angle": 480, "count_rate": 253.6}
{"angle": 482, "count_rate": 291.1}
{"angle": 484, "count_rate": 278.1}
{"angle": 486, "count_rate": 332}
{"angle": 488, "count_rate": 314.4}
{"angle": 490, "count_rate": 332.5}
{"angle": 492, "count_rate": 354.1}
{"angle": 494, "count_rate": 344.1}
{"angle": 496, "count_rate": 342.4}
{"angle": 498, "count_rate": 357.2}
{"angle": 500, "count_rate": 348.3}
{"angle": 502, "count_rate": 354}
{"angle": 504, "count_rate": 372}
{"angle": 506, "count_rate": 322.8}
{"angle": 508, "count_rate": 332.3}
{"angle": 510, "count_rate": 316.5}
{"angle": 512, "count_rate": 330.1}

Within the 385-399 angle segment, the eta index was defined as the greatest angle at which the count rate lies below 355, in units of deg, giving 398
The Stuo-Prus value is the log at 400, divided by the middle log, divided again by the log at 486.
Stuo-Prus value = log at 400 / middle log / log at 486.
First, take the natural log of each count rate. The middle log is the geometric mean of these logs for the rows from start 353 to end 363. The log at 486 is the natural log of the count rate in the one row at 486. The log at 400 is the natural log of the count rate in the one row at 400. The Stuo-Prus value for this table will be 0.1710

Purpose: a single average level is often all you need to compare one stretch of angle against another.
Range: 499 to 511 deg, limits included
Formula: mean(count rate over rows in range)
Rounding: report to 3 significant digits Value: 341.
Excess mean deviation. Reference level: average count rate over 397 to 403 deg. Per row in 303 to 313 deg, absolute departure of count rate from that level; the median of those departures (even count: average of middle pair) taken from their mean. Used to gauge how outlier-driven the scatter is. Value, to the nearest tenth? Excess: 7.6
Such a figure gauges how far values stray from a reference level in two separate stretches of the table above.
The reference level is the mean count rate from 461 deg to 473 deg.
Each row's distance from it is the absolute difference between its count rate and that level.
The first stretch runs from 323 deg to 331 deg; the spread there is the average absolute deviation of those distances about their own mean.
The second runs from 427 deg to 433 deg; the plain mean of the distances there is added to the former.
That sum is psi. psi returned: 186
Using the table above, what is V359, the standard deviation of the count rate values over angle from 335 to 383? 17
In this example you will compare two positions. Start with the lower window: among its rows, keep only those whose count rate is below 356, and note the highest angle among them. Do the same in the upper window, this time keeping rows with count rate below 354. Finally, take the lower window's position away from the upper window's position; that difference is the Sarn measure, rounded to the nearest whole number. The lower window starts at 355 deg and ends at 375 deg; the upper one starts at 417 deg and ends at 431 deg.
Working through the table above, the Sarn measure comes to 52 deg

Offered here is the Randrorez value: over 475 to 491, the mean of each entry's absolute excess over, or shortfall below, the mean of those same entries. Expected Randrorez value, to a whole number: 37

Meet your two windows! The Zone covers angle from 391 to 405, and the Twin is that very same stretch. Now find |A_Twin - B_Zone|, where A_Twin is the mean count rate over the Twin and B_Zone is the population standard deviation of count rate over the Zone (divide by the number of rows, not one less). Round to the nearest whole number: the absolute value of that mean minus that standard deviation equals 334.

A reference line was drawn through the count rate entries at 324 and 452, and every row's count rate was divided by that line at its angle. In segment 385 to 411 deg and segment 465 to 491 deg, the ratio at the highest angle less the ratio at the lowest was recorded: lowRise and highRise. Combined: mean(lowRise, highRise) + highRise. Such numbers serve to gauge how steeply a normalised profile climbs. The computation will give 0.6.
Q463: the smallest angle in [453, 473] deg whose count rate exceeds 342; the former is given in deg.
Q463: 454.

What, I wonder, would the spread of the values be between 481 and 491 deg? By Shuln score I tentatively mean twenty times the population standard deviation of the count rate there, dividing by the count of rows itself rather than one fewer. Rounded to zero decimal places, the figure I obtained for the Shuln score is 437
